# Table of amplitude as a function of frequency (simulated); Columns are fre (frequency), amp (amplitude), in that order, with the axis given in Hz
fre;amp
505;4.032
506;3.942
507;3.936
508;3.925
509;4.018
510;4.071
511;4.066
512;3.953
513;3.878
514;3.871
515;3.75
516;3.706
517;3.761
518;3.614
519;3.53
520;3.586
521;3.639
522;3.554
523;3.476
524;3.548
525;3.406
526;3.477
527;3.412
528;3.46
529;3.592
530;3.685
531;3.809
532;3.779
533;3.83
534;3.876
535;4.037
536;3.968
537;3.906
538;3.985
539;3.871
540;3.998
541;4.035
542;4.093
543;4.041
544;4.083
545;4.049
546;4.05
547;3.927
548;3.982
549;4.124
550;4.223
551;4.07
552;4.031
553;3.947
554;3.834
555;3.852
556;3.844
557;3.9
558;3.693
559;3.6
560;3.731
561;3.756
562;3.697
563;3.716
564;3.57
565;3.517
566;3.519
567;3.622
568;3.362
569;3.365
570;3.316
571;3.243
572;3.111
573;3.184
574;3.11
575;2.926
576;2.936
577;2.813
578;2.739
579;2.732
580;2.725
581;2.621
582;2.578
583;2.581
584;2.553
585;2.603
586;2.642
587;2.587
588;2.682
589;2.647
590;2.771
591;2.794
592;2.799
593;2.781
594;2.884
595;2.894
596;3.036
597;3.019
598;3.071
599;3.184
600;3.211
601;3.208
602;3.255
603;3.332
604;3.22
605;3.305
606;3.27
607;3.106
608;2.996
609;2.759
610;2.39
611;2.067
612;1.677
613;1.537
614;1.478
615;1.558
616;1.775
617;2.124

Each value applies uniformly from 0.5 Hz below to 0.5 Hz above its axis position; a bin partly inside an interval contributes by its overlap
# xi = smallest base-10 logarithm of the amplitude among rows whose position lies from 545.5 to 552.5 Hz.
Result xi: 0.59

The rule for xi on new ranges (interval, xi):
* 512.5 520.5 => 0.55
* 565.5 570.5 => 0.52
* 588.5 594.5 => 0.42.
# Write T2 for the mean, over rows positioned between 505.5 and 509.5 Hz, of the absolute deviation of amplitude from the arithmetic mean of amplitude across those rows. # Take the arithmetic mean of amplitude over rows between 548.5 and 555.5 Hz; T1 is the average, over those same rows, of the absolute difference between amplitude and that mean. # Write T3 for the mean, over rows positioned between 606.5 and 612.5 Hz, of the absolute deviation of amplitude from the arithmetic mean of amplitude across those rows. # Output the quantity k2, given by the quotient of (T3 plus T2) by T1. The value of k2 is 4.2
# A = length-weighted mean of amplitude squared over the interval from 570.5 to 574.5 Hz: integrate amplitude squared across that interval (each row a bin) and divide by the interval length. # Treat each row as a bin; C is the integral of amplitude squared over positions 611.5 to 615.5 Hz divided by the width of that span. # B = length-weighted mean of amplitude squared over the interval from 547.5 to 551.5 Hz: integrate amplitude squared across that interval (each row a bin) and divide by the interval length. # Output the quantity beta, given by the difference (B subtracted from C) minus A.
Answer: -24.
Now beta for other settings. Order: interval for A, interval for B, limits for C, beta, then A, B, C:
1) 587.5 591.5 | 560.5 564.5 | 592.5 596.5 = -13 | 7.4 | 13.6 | 8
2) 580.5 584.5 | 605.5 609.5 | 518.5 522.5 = -3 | 6.7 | 9.2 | 13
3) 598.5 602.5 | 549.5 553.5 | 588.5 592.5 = -19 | 10.3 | 16.6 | 8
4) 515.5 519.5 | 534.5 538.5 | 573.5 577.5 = -20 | 13.4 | 15.8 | 9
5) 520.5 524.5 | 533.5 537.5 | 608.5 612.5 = -23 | 12.6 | 15.6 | 5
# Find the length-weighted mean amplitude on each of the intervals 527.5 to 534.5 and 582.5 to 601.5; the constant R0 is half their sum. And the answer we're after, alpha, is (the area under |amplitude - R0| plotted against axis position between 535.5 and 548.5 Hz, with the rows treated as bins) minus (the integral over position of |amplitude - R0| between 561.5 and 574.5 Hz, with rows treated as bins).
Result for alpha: 7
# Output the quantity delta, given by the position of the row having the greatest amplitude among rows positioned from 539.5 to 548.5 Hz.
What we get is 542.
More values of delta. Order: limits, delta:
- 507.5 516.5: 510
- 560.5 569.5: 561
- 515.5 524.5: 517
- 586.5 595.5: 595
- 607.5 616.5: 608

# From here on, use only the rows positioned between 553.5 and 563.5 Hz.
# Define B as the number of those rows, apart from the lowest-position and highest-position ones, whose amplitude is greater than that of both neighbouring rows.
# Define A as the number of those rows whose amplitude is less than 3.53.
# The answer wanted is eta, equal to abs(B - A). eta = 3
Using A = 0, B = 3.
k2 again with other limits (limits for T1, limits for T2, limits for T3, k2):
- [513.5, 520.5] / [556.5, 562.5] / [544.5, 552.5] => 1.3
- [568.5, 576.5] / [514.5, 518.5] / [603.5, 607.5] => 0.9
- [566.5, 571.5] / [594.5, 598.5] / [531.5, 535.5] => 1.4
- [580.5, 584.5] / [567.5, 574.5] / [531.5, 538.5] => 8.7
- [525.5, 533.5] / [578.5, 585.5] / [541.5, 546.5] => 0.5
